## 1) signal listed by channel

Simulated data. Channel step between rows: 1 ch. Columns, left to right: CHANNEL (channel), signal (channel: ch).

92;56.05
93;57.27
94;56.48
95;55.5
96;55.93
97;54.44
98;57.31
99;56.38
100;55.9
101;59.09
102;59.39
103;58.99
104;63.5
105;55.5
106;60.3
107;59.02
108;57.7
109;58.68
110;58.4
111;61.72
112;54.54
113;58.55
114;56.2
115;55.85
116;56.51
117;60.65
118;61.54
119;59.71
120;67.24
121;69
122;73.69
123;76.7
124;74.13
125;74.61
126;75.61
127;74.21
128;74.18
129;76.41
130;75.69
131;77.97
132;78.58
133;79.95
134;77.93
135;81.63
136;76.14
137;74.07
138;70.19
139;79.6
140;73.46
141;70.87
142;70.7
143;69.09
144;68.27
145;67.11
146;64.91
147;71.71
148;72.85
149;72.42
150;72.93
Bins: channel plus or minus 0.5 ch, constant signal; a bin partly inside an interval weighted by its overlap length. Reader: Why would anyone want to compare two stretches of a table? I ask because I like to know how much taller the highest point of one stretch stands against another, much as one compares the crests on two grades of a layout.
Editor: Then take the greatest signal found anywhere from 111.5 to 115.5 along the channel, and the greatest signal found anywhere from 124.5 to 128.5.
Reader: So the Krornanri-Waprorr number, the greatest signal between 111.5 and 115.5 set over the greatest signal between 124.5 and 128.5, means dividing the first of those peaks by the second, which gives 0.77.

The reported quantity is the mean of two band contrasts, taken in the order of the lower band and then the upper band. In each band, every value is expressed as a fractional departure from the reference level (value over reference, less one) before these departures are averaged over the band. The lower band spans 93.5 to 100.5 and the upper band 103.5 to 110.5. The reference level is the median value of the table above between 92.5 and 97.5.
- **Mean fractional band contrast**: 0.03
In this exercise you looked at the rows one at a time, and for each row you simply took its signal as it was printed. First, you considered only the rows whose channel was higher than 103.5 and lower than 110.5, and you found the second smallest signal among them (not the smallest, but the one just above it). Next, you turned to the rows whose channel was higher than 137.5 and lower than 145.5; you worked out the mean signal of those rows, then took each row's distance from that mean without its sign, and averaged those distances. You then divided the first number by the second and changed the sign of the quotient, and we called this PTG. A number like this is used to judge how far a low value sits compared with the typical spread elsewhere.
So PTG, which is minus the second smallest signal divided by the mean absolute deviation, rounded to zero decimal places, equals -21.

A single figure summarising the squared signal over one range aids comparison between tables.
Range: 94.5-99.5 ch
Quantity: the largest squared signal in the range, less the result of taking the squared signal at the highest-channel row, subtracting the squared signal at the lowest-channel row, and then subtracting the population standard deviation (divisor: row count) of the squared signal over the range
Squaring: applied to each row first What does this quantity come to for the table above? 3292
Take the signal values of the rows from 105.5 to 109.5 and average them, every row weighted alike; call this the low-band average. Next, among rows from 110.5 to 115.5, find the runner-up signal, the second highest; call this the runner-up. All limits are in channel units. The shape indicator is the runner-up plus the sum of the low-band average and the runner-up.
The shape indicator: 176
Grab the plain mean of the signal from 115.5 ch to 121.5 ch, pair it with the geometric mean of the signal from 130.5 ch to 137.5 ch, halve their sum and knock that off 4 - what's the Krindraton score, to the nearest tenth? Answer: -66.2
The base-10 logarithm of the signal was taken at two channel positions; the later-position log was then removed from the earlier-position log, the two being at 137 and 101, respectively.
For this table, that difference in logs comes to -0.098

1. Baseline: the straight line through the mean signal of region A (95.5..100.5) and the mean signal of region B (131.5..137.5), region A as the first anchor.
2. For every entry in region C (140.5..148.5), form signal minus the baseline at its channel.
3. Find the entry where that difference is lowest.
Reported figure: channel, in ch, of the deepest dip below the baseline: 146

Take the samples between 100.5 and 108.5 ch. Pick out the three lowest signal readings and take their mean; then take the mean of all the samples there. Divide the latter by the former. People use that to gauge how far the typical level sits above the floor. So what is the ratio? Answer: 1.03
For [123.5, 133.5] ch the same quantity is 1.03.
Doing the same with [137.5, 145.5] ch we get 1.04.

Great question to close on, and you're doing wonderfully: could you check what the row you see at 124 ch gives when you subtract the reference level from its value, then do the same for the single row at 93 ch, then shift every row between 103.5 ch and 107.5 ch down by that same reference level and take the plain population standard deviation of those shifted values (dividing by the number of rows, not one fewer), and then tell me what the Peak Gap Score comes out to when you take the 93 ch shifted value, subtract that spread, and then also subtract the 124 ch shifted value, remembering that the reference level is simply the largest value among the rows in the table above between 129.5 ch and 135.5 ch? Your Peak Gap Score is -20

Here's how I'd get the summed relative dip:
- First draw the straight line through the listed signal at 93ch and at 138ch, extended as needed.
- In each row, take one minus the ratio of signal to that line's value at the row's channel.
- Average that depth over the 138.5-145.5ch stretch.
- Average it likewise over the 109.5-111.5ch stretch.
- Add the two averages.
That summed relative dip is 0.036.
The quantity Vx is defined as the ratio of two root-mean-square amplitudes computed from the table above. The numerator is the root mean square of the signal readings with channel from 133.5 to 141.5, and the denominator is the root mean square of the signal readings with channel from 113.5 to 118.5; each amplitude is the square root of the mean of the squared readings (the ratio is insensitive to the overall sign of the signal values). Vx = 1.30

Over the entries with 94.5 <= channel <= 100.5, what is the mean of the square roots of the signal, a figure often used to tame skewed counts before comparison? 7.48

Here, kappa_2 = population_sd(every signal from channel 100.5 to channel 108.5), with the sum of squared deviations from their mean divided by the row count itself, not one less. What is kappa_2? 2.1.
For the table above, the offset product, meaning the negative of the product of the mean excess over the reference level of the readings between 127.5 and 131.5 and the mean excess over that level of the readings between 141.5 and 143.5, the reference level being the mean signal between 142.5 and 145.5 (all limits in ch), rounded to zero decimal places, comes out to -14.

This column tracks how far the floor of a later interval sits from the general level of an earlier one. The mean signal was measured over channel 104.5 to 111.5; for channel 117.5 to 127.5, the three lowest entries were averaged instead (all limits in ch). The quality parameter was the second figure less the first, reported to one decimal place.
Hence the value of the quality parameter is 4.1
